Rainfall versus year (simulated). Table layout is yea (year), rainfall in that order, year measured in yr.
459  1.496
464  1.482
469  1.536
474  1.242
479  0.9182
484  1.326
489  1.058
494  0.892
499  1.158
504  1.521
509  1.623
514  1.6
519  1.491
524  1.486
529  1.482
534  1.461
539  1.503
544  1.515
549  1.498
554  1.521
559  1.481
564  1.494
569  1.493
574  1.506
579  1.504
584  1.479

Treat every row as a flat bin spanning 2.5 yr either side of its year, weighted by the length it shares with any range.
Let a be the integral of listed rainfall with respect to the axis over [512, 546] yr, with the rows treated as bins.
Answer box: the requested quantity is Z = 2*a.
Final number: 102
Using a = 51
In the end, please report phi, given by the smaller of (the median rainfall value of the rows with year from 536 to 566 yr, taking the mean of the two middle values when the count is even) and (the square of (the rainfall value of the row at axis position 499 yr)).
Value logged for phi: 1.3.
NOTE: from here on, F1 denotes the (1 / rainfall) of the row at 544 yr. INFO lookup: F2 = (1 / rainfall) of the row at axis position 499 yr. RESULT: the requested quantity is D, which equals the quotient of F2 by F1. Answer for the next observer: 1.3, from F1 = 0.660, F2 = 0.86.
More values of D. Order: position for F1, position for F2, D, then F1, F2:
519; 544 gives 1.0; 0.671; 0.66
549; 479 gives 1.6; 0.668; 1.09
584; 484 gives 1.1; 0.676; 0.75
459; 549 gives 1.0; 0.668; 0.67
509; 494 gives 1.8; 0.616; 1.12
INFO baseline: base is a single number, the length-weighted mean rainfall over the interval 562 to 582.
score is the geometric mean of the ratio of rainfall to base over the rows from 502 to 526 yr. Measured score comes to 1.03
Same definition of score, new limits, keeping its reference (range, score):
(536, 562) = 1.00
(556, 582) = 1.00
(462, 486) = 0.85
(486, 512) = 0.81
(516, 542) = 0.99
